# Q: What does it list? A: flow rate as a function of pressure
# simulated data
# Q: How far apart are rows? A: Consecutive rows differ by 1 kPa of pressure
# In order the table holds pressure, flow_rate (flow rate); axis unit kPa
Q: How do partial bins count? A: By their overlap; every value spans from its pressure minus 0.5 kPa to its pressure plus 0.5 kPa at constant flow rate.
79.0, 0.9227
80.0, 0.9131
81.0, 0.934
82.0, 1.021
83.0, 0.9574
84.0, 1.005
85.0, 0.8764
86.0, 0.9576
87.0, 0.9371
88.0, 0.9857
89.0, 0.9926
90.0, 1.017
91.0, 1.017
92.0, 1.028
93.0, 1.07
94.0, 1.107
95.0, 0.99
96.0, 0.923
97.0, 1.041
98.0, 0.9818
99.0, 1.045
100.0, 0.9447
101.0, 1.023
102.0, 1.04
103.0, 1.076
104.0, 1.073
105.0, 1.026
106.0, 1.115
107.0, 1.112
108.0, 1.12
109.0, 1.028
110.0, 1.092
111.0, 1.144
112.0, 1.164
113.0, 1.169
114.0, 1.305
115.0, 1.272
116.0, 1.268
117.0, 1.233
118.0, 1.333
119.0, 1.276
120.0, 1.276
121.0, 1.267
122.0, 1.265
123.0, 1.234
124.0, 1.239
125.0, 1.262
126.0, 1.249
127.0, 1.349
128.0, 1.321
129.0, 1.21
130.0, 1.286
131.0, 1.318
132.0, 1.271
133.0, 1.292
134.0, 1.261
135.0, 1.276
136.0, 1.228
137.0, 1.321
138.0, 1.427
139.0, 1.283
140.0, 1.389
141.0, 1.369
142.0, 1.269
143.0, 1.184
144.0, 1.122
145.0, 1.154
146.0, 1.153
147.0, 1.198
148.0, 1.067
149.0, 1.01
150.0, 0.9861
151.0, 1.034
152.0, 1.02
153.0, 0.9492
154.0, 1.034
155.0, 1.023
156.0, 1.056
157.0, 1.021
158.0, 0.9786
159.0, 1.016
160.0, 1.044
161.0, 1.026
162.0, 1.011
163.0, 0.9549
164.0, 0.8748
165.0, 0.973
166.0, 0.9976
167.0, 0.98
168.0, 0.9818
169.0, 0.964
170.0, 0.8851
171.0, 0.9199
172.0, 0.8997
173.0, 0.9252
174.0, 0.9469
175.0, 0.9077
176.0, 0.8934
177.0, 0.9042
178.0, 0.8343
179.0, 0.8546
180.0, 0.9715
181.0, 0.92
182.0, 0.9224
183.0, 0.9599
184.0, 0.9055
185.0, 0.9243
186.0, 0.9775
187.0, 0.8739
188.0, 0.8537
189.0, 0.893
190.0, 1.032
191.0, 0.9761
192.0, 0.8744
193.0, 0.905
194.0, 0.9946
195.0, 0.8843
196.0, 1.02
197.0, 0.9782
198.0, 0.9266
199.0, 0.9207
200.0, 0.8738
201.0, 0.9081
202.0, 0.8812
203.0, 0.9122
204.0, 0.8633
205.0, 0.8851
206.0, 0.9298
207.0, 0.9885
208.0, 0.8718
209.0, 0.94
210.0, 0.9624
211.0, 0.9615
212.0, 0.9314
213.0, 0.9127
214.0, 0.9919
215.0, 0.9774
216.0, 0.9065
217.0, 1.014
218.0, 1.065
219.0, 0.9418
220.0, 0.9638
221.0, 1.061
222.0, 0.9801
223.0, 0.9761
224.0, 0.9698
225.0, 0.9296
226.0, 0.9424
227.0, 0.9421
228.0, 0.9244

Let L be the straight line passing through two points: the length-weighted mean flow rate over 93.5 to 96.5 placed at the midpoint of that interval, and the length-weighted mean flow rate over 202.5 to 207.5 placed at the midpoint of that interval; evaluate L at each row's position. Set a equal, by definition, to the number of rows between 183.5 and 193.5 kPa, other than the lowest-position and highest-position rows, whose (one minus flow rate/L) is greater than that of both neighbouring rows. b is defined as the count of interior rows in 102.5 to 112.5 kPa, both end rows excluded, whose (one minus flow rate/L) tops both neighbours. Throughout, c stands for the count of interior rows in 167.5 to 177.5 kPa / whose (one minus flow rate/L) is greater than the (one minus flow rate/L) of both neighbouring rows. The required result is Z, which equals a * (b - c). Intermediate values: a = 2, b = 3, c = 3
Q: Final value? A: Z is 0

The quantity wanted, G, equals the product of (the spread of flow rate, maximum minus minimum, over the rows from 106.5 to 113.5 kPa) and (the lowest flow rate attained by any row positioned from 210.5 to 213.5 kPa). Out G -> 0.129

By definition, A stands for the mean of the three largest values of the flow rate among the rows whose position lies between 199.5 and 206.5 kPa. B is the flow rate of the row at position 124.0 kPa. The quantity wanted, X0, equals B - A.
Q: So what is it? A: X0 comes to 0.32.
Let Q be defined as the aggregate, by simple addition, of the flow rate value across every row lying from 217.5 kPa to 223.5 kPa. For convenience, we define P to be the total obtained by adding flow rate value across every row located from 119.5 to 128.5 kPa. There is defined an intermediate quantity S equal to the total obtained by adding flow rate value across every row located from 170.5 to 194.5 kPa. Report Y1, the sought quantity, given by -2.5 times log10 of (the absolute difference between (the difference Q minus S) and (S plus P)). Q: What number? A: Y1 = -4.2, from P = 11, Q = 6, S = 22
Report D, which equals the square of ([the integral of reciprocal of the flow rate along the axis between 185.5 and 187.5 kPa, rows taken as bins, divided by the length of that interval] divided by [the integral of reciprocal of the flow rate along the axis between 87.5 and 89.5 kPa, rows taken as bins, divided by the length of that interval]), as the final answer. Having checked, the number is 1.1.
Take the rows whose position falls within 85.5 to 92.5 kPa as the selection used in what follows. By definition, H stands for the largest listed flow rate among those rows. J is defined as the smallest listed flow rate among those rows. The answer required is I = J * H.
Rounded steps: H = 1.028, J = 0.9371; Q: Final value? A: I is 0.96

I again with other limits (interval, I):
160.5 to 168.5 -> 0.90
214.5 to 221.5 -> 0.97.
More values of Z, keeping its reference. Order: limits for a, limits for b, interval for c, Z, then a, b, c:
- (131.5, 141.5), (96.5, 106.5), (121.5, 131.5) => 0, 3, 3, 3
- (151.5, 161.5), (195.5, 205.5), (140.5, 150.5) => 3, 3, 3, 2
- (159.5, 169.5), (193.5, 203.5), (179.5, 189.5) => 0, 2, 3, 3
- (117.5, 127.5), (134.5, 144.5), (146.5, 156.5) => -3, 3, 2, 3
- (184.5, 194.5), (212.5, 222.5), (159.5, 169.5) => 0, 2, 2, 2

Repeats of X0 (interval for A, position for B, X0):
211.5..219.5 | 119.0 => 0.25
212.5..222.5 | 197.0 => -0.07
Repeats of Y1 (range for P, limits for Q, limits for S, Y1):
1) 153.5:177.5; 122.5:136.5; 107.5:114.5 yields -3.3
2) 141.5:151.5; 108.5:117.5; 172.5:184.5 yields -3.4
